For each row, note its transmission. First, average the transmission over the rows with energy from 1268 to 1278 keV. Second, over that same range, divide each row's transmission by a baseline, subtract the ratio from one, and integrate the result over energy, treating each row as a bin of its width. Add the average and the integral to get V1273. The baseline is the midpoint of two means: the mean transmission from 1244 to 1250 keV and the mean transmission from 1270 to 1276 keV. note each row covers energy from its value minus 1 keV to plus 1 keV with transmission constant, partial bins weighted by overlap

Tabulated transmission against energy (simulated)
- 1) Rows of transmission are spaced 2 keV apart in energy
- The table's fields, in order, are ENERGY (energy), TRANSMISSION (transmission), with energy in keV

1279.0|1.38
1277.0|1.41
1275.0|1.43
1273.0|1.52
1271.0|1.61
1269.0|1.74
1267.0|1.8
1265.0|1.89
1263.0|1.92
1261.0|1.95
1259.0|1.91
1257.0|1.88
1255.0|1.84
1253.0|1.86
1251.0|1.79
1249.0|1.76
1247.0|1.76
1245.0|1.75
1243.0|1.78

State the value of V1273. 2.1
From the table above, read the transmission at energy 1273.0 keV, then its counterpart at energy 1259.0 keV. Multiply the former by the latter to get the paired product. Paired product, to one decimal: 2.9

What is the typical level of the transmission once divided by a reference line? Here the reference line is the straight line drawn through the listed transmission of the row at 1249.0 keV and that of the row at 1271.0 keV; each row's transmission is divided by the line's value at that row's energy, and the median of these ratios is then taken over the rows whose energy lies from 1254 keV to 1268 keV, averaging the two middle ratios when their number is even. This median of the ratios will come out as 1.13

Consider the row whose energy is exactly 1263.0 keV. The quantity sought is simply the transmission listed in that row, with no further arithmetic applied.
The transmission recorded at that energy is 1.92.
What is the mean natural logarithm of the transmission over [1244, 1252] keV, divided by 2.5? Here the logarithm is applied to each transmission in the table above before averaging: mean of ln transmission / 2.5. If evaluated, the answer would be 0.227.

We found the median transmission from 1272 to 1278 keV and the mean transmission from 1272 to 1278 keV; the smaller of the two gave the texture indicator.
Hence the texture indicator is 1.43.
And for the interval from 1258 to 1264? 1.92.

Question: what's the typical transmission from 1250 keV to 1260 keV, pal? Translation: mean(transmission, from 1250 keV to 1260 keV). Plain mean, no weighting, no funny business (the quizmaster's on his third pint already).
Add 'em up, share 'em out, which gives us 1.86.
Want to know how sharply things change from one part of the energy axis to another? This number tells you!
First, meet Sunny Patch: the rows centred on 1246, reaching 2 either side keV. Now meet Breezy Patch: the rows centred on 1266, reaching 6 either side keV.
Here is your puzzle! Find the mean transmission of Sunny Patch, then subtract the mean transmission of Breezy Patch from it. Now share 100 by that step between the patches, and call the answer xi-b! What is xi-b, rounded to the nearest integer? -1579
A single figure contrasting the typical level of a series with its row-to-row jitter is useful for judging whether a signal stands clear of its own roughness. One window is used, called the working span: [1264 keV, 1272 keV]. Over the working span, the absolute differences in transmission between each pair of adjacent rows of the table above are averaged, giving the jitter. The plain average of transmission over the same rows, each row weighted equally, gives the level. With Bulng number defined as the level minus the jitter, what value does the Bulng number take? 1.67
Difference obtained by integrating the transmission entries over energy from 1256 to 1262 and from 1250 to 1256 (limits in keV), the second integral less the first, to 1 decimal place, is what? -0.5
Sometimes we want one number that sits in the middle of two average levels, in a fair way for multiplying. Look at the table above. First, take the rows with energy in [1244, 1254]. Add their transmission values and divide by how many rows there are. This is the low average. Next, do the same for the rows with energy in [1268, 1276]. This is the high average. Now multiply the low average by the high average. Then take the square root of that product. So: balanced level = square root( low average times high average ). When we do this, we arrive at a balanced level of 1.68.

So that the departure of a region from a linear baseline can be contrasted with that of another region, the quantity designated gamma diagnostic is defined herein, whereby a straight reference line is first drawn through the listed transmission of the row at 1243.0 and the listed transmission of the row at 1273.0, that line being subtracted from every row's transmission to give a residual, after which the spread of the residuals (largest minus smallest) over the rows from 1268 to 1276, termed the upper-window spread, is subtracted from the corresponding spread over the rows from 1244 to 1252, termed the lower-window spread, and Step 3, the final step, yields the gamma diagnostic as -0.17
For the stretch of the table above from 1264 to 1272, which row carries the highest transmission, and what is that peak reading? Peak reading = 1.89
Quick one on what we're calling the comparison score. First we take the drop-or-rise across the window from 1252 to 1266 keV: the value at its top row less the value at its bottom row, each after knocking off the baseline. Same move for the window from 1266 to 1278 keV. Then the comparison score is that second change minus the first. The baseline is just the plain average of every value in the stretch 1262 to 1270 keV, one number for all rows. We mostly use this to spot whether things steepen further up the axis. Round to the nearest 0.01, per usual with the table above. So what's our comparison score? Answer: -0.42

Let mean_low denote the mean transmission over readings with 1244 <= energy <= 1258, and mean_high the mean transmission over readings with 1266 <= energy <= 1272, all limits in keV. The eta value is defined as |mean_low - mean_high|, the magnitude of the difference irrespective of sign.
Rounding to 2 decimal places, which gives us 0.09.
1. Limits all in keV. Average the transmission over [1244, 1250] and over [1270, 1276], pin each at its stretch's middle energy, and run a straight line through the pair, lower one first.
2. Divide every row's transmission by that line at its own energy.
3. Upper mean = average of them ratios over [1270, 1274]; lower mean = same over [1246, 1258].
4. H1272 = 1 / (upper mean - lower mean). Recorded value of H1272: -26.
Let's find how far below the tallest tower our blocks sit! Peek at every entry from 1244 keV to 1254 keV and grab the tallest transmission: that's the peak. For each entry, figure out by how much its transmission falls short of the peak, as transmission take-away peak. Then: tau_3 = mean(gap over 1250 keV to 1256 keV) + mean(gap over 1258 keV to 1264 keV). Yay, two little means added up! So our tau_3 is 0.0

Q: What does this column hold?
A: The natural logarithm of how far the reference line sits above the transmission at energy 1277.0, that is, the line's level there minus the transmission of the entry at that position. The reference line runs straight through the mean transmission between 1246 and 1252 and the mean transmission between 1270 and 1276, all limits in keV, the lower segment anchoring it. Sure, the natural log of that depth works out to -2.7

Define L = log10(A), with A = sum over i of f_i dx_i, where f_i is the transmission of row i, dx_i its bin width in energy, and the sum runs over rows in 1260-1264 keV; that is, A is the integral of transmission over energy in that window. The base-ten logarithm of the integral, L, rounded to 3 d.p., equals 0.889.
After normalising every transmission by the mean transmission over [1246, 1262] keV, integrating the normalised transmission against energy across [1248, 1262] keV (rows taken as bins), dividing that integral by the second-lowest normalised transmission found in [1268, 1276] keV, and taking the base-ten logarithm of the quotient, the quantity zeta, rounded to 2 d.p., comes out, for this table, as 1.23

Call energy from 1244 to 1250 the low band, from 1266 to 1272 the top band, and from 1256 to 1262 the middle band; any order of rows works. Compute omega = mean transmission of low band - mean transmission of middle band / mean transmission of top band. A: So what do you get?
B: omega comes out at 0.64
